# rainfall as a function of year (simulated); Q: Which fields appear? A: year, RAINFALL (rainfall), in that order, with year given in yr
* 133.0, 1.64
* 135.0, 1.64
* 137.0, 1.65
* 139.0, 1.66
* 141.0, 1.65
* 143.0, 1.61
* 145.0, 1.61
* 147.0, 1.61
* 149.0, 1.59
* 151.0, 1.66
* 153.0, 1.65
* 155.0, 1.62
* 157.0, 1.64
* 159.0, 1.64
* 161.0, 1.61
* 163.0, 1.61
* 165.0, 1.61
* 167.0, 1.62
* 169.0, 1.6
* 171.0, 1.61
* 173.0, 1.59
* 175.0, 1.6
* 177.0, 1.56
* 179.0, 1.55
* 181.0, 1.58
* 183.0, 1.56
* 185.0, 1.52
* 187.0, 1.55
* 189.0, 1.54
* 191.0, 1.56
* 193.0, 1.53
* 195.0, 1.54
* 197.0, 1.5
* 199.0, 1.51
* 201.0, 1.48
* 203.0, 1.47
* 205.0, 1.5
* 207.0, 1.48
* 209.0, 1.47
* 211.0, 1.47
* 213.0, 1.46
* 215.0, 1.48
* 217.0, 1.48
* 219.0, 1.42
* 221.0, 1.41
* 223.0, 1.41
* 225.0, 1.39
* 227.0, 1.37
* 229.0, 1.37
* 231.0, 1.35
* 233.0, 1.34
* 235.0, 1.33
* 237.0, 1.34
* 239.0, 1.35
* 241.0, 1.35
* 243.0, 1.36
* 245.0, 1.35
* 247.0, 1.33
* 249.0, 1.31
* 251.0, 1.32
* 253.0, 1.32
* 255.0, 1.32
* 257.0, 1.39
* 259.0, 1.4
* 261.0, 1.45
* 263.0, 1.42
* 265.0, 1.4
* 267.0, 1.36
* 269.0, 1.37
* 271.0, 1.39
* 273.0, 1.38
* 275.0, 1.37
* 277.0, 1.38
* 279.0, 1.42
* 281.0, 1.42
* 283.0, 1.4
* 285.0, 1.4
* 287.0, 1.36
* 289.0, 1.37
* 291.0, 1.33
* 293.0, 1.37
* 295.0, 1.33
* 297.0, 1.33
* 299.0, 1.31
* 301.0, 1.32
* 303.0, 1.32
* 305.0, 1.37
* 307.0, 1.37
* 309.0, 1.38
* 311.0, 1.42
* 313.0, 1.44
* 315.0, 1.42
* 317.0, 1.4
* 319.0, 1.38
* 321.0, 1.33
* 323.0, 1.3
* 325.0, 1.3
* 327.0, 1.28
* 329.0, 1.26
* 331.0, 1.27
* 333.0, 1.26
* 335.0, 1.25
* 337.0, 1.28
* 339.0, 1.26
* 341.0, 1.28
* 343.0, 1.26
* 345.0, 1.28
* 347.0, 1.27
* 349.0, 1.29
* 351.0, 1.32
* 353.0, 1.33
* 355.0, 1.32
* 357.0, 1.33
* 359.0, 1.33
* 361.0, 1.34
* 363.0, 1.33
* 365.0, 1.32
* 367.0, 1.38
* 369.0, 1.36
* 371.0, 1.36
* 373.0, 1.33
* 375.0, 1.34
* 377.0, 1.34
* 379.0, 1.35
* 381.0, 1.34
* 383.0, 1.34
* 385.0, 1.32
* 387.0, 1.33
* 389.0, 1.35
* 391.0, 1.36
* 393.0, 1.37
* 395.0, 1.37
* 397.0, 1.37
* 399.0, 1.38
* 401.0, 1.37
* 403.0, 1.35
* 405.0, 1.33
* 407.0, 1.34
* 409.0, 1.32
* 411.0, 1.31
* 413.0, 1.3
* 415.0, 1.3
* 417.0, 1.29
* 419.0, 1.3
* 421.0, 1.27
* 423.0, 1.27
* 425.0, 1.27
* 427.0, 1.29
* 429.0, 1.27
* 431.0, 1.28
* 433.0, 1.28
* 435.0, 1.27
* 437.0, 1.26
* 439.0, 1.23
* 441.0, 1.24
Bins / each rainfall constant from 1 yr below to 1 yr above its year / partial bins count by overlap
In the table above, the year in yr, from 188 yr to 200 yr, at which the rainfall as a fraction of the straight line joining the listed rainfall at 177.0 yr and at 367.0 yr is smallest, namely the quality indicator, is 197.0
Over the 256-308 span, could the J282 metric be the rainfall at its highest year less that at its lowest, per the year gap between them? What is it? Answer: 0.000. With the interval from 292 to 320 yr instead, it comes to 0.000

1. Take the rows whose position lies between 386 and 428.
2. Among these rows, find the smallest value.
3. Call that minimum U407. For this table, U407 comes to 1.27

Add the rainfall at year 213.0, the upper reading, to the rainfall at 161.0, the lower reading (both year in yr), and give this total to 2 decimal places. 3.07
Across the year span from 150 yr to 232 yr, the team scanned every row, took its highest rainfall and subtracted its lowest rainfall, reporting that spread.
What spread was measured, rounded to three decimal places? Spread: 0.310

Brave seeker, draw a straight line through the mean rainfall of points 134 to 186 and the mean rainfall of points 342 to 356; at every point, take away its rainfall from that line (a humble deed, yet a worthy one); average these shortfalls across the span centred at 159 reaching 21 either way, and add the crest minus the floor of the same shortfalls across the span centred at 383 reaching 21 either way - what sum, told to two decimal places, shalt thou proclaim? 0.11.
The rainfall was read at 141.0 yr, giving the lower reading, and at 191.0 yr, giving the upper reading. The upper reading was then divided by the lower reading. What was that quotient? 0.95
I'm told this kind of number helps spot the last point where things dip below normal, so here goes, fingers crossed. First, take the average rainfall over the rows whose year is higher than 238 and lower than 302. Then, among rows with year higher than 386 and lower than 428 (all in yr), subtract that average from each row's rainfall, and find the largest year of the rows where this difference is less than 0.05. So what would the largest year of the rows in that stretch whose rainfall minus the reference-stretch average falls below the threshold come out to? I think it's 427.0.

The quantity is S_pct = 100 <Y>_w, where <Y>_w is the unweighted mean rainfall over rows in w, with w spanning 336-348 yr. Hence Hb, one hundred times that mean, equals 127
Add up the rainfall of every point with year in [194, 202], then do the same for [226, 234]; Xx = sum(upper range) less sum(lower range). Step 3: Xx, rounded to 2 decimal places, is -0.60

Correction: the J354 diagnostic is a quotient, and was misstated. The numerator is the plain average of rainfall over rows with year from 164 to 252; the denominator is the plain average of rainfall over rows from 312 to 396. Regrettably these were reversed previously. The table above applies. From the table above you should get 1.11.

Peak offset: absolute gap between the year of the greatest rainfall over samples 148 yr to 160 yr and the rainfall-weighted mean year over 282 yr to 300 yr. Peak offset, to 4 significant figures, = 139.9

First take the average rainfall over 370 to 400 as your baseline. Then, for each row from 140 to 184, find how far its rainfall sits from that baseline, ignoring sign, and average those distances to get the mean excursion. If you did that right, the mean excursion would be 0.26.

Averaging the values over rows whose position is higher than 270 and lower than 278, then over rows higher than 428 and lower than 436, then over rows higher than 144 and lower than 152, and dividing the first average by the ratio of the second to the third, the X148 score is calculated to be 1.75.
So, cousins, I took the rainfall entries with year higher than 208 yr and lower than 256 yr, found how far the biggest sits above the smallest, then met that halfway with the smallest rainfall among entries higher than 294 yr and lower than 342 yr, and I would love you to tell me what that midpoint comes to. 0.710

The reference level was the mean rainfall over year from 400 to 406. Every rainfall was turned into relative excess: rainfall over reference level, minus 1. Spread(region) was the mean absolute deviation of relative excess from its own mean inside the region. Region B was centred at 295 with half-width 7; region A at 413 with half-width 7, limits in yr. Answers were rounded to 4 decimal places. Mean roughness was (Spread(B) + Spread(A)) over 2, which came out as 0.0116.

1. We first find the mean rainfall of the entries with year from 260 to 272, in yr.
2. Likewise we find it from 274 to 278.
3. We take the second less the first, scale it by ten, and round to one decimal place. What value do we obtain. -0.2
